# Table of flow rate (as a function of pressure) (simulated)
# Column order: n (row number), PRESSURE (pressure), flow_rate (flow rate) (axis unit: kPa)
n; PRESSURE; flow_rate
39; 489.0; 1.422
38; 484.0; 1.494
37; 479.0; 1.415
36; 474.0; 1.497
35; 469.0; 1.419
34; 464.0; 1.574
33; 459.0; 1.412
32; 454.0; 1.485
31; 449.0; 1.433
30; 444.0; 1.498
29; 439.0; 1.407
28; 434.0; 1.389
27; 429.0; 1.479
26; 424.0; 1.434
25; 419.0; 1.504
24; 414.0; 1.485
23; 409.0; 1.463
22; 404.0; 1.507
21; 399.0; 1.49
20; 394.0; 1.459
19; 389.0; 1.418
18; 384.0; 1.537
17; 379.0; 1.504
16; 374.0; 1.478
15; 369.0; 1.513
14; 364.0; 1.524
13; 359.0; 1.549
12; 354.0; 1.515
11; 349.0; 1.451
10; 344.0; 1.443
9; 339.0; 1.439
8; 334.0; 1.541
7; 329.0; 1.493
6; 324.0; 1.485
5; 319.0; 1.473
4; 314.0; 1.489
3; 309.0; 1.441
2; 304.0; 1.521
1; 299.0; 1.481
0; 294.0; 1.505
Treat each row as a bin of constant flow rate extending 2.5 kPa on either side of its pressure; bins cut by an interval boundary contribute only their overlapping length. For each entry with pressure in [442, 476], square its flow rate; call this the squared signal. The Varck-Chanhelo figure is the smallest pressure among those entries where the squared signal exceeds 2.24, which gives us 444.0 kPa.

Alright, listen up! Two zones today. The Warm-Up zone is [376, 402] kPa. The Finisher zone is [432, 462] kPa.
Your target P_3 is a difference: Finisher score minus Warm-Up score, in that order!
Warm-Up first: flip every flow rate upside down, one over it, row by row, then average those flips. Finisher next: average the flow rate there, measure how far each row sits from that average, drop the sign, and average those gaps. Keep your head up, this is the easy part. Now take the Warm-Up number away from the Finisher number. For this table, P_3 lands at -0.639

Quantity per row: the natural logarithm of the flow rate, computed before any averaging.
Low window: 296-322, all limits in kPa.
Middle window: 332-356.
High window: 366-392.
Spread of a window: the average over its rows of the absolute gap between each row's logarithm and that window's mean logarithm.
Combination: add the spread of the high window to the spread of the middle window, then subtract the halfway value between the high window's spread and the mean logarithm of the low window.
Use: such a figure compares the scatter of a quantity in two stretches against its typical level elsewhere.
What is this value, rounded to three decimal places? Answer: -0.158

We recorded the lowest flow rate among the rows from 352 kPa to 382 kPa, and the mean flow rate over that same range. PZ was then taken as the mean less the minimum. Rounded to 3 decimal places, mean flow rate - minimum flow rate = 0.036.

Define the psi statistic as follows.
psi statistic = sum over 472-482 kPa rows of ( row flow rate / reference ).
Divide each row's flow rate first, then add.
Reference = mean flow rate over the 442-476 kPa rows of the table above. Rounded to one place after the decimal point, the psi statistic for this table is 2.0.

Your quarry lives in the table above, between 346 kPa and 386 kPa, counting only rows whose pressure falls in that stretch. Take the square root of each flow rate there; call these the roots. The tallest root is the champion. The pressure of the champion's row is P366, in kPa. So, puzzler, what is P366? 359.0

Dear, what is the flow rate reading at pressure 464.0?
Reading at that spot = 1.574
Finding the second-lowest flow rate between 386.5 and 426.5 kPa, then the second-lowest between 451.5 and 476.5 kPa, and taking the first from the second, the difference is -0.015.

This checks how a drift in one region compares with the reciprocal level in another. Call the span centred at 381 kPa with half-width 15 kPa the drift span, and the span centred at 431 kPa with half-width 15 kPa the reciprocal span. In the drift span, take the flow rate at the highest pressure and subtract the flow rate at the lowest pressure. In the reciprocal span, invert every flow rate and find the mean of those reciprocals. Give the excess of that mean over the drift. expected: 0.74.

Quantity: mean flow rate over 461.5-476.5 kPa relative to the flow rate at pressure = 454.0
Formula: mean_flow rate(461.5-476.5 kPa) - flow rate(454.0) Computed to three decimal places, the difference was 0.012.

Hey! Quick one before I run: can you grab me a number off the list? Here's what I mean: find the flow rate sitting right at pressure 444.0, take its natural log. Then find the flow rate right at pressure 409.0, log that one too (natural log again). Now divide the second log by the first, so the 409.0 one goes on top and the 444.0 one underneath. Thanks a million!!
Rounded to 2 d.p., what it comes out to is 0.94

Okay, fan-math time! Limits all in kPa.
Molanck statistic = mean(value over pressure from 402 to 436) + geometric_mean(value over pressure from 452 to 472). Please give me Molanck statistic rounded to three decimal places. 2.937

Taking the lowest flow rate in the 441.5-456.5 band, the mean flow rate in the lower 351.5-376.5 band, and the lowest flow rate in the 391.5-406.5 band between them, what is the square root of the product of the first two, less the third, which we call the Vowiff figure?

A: 0.015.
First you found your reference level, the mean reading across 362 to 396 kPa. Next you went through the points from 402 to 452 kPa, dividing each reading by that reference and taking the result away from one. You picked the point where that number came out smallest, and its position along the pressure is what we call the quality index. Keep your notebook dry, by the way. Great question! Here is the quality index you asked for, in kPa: 404.0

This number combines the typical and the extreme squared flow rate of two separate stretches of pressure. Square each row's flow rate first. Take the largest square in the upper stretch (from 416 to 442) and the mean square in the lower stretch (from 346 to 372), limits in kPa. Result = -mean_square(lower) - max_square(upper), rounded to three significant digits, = -4.54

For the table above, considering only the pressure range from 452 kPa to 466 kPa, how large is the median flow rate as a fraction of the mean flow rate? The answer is 1.00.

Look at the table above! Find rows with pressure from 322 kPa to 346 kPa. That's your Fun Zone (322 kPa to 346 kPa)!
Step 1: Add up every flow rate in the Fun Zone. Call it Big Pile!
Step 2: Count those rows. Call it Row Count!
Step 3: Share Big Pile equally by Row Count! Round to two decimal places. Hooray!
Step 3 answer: 1.48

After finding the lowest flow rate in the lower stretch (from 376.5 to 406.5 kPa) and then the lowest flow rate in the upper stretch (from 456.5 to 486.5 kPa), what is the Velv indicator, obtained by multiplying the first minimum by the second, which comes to 2.002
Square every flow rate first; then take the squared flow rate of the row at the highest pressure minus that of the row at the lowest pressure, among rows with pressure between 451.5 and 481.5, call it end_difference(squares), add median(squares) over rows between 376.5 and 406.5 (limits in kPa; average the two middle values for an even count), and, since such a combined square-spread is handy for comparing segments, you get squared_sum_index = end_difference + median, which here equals 2.04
